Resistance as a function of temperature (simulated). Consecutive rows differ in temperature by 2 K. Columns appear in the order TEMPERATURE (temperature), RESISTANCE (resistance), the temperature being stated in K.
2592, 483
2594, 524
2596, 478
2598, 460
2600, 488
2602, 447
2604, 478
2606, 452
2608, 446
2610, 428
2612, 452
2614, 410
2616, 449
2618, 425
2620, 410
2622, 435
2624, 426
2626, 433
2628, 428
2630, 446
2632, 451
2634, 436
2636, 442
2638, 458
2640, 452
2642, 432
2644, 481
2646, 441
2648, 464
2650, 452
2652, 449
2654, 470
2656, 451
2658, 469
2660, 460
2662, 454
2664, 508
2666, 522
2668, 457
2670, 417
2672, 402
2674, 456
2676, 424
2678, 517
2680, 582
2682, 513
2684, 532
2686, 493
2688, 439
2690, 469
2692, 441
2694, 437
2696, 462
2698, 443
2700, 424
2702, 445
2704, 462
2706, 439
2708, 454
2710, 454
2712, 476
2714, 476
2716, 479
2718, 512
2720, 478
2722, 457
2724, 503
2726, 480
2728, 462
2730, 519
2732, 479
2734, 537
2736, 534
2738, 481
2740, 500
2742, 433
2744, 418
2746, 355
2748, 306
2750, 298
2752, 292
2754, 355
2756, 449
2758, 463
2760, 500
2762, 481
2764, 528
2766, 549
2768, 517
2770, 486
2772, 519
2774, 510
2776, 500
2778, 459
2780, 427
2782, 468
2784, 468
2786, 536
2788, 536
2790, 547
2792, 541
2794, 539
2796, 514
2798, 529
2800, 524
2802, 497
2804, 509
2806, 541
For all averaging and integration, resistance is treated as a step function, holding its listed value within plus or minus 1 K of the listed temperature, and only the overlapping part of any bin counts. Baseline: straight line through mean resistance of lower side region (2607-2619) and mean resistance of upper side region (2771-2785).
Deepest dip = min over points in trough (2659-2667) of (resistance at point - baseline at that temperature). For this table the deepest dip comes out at 6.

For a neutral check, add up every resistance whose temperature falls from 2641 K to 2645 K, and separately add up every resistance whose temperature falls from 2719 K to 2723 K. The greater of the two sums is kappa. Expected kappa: 935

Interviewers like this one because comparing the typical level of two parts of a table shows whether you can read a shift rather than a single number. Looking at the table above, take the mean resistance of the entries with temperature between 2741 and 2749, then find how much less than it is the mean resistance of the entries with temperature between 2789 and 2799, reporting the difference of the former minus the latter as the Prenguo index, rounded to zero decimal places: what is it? -156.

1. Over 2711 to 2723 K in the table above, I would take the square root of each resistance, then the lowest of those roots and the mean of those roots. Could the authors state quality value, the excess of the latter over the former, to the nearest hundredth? 0.52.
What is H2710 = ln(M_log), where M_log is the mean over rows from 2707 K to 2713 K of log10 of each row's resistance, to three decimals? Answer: 0.980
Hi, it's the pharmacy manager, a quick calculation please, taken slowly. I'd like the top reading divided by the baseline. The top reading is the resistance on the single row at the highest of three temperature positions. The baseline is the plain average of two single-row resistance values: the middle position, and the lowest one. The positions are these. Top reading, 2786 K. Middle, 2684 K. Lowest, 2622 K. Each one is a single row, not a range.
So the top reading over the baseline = 1.11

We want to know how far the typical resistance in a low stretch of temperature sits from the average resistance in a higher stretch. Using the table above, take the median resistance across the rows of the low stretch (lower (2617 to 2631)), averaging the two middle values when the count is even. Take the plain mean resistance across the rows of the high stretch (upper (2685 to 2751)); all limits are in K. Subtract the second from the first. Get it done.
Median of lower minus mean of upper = -28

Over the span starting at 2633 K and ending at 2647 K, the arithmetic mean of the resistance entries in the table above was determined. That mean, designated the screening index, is 449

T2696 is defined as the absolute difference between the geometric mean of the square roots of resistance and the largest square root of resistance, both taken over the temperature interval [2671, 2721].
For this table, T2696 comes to 2.5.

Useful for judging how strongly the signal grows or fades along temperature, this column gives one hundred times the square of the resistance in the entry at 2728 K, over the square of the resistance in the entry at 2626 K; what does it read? 114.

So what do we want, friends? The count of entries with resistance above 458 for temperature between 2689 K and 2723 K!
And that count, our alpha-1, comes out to 8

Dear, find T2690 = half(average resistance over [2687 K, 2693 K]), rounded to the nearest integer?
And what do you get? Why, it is 225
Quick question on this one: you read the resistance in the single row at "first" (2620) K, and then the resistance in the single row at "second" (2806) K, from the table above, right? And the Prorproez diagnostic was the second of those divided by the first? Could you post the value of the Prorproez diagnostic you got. 1.32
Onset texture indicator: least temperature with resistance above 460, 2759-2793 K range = 2760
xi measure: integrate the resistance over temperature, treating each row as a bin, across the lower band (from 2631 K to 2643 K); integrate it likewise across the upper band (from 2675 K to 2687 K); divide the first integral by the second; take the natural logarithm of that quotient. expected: -0.14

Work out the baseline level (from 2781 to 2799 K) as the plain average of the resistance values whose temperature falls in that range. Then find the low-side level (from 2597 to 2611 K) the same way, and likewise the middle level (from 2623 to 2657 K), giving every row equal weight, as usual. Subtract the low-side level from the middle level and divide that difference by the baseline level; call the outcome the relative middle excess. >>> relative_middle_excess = -0.018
